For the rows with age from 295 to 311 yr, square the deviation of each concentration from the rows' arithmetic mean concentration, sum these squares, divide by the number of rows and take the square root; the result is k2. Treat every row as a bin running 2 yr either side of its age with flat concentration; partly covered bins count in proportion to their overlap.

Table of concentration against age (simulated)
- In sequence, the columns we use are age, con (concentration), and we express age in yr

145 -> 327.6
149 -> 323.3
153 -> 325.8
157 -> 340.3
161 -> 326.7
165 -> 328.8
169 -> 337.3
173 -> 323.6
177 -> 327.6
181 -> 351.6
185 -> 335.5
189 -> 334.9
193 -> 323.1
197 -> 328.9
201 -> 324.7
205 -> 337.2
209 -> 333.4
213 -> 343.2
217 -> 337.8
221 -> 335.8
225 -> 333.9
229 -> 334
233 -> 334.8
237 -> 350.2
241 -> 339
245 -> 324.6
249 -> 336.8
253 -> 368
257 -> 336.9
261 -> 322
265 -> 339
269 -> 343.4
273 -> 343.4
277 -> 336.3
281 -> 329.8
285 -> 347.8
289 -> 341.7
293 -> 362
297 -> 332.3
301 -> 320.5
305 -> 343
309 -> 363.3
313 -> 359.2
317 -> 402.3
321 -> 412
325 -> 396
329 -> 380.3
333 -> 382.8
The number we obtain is 16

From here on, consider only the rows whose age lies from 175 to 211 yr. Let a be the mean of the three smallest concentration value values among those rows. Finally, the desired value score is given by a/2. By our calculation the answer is 163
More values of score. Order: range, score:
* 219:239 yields 167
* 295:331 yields 166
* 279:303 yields 164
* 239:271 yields 164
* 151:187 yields 163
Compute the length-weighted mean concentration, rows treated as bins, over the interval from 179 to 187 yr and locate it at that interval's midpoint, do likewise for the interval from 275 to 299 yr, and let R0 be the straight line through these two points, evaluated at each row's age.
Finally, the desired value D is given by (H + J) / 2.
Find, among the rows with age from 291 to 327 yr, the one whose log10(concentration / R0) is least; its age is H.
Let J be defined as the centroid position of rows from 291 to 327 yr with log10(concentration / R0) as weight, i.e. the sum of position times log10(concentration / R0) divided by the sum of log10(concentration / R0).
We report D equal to 310.1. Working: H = 301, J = 319.3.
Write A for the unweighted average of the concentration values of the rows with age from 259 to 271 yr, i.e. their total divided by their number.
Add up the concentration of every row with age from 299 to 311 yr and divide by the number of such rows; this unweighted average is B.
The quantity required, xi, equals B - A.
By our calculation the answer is 7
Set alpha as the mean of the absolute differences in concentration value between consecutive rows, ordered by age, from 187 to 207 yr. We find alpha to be 9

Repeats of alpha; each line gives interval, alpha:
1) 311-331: 21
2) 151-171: 10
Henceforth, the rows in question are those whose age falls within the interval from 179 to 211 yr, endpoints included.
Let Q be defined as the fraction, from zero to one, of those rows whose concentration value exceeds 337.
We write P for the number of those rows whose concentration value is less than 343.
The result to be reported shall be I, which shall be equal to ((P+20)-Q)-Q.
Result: 26.5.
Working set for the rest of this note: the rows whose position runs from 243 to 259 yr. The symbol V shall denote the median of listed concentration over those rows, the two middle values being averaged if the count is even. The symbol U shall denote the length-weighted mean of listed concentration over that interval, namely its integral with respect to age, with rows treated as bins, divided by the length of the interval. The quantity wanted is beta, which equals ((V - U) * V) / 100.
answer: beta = -16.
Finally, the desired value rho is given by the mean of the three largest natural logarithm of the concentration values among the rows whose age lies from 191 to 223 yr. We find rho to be 5.83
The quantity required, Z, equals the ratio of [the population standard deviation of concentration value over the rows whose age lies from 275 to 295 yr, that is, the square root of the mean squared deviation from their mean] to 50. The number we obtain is 0.22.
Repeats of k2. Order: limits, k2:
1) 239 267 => 14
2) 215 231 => 2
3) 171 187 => 11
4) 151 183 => 9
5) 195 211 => 5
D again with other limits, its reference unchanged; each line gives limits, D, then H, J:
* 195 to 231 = 205.6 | 201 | 210.2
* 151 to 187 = 169.5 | 173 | 166.0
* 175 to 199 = 191.3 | 193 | 189.6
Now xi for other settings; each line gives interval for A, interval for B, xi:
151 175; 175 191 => 7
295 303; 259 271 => 8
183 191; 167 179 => -6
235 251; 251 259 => 15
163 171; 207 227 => 4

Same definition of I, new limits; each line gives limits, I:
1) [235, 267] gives 25.0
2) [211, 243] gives 25.0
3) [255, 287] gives 24.0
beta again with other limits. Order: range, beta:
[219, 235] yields -1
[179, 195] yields -4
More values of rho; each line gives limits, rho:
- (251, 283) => 5.86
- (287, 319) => 5.93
